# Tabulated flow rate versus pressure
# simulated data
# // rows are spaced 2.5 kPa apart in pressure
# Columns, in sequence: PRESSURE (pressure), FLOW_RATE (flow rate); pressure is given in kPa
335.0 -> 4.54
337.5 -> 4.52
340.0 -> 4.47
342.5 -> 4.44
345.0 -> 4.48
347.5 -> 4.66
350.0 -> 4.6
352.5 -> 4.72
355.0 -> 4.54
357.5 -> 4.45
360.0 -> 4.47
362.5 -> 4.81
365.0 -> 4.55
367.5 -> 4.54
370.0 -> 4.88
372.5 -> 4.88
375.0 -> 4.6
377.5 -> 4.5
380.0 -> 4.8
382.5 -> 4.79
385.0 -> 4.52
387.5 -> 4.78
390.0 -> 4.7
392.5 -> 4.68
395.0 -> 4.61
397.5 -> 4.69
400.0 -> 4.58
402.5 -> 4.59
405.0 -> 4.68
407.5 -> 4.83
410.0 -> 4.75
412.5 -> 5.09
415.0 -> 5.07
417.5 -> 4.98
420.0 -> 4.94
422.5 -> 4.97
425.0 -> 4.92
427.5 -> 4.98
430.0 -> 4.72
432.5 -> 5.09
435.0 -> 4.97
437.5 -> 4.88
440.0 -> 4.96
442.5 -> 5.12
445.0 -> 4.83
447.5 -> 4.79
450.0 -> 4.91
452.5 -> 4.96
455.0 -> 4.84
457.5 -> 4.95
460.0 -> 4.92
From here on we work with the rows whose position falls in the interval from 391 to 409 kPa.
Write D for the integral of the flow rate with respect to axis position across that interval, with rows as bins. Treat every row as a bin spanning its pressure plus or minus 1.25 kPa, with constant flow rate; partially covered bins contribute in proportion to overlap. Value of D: 84.0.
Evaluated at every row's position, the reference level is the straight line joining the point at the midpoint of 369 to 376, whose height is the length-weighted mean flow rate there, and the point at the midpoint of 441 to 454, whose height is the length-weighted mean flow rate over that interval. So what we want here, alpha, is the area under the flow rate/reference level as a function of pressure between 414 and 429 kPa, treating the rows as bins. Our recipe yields 15.3 kPa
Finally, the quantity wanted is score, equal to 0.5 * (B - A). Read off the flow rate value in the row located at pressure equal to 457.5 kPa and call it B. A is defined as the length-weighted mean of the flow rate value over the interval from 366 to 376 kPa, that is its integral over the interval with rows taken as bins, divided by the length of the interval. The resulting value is 0.11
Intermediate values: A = 4.72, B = 4.95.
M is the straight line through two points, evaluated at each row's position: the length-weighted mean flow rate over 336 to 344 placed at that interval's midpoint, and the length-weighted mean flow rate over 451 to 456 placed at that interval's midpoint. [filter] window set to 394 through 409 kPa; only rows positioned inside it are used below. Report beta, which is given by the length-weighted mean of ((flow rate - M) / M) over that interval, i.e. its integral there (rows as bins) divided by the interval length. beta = -0.009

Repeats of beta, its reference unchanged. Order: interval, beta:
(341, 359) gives 0.008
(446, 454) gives -0.001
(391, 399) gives -0.006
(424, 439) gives 0.022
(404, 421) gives 0.033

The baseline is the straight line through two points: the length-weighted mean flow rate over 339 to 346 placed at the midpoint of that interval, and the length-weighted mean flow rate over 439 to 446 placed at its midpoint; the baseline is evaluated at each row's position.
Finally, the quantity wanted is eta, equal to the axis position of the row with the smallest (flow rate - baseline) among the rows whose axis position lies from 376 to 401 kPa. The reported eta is 400.0 kPa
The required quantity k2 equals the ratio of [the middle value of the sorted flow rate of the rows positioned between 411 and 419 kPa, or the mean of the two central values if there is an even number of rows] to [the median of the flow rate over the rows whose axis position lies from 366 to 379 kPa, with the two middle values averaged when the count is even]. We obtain 1.10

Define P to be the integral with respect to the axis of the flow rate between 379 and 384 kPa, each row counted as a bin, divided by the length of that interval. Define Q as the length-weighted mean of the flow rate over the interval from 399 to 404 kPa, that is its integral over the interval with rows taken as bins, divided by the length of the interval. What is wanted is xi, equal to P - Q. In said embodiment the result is 0.19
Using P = 4.78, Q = 4.59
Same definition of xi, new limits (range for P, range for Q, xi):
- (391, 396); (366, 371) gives -0.04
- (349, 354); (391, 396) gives 0.01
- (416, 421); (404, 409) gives 0.21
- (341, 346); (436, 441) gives -0.46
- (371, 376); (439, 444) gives -0.28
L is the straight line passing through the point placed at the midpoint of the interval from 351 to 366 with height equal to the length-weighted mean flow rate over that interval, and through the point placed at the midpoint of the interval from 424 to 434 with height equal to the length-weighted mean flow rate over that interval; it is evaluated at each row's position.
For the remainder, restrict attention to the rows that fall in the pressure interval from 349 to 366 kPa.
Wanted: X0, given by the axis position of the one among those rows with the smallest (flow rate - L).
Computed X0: 357.5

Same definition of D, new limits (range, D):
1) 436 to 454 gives 88.6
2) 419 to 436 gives 84.0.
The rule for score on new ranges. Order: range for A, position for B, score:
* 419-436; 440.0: 0.01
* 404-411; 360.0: -0.14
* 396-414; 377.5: -0.12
